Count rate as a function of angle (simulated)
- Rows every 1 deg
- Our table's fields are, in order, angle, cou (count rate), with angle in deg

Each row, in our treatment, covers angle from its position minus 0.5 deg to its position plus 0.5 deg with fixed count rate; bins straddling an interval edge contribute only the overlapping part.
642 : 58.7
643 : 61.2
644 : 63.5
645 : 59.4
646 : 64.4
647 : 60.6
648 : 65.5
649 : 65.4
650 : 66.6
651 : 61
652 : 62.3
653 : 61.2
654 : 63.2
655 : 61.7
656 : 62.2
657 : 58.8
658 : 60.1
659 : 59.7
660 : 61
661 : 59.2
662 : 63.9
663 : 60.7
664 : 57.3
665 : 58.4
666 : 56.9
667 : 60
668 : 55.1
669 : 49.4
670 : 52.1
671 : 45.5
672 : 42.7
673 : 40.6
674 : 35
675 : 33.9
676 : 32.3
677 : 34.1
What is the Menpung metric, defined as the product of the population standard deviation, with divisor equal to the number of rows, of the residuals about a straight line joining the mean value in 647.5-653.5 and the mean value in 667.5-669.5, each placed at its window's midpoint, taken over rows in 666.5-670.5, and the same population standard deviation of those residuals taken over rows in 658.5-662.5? 7.9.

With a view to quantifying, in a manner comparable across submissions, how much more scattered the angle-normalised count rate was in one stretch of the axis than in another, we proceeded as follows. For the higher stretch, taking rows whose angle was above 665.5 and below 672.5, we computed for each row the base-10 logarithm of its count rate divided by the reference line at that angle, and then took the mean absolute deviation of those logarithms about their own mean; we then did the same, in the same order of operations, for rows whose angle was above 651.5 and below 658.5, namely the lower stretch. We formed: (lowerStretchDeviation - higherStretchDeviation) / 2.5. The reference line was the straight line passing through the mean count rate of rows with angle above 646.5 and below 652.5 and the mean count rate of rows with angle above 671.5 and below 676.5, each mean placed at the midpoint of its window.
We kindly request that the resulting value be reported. -0.0064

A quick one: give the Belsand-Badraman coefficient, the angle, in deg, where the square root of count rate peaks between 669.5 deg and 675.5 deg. 670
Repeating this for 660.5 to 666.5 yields 662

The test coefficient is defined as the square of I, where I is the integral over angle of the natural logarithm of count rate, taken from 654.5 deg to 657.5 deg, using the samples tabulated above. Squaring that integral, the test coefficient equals 152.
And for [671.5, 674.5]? 121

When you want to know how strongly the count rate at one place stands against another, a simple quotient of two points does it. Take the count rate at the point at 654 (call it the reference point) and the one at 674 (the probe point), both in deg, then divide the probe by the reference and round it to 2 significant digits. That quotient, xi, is 0.55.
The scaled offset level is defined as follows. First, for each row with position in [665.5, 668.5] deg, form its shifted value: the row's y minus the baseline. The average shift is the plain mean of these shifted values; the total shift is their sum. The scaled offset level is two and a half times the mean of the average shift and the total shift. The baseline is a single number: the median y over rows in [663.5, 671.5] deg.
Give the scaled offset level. 7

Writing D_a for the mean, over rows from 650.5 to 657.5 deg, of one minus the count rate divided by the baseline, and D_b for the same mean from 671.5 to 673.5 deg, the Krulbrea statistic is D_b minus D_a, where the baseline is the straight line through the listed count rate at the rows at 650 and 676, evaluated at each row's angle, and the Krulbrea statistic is -0.124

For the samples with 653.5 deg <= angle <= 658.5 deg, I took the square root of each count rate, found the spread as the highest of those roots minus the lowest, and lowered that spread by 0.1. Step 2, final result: 0.18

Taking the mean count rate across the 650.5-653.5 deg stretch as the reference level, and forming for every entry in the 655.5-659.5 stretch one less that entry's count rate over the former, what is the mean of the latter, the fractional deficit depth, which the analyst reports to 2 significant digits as 0.021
